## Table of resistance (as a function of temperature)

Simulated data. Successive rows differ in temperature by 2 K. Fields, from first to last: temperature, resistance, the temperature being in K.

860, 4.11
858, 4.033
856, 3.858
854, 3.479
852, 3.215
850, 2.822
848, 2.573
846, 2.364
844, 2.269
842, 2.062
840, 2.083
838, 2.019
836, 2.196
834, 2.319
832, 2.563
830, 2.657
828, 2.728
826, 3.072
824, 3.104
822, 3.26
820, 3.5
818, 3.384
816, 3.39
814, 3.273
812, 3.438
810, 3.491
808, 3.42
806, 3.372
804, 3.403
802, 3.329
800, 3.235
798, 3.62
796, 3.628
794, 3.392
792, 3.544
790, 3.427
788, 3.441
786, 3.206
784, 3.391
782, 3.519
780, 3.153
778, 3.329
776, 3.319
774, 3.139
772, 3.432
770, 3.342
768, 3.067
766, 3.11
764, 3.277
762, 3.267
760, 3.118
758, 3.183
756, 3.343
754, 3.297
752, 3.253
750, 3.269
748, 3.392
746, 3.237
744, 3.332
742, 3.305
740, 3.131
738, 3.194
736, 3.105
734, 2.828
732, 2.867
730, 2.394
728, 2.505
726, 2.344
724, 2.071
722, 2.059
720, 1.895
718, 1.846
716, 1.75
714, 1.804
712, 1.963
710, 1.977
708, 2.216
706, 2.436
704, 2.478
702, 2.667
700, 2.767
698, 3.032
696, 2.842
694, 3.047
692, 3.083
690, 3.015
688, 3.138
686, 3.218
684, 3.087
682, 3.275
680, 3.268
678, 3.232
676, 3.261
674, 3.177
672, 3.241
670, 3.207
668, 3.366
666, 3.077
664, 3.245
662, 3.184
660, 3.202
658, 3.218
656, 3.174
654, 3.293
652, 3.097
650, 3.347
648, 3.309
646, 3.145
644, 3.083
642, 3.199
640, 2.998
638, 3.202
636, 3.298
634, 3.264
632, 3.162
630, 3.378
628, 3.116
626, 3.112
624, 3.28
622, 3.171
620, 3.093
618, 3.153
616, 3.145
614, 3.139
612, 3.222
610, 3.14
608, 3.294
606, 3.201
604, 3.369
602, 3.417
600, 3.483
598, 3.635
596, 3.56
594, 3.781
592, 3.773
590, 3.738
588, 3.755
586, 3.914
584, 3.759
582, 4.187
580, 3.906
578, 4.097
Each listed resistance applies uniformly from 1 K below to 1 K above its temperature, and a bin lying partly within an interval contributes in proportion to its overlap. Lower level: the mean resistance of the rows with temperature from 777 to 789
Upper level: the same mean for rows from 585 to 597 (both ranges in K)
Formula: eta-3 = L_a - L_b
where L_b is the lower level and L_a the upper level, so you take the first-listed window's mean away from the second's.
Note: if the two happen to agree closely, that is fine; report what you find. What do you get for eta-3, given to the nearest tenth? 0.4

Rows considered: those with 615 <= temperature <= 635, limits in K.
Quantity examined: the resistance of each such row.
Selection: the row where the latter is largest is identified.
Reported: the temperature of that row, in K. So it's 630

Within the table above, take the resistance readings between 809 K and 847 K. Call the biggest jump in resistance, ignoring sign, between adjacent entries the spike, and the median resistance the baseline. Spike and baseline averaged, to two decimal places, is 1.54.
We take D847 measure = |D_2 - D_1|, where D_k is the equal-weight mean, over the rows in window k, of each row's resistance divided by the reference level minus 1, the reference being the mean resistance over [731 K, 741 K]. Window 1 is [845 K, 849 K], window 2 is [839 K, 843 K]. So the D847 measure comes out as 0.13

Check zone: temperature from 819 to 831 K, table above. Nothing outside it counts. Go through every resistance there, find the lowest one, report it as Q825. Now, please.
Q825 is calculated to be 2.657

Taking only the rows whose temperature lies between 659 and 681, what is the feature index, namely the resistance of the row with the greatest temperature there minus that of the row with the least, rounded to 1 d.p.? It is 0.1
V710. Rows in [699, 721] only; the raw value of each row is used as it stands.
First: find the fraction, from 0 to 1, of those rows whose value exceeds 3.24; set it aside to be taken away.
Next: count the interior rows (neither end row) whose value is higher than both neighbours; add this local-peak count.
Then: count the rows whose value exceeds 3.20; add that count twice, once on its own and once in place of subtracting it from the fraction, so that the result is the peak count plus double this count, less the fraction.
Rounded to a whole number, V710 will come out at 0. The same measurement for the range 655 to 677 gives 18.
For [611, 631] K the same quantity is 8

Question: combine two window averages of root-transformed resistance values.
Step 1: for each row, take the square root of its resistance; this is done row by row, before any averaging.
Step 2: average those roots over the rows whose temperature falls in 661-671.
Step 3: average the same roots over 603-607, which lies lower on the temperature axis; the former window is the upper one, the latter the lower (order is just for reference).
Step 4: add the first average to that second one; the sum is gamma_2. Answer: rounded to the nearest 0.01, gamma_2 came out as 3.61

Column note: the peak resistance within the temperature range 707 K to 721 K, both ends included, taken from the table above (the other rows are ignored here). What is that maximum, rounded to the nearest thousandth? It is 2.216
